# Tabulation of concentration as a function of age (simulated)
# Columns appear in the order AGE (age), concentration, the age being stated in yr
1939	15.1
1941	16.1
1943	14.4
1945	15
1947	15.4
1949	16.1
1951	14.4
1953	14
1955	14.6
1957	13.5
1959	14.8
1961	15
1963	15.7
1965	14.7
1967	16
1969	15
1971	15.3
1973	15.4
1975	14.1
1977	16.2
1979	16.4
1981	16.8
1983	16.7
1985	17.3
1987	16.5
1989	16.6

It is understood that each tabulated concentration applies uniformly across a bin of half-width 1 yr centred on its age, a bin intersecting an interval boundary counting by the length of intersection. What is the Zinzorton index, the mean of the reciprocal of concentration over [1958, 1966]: 0.066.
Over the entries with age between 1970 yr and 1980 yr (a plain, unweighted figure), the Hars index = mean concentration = 15.5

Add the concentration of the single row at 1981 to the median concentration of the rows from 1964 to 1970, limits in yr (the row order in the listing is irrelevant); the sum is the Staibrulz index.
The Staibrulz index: 31.8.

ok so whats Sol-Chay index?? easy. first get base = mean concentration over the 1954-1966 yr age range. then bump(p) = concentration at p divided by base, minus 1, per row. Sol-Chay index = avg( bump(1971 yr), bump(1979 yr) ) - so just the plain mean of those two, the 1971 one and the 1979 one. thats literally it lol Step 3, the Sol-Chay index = 0.077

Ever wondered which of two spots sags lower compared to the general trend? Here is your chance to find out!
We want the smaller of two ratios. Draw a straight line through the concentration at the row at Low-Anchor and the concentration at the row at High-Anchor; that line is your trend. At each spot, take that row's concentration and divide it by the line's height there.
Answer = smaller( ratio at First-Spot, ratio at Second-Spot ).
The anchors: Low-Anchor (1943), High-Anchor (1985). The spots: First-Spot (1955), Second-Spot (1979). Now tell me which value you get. 0.959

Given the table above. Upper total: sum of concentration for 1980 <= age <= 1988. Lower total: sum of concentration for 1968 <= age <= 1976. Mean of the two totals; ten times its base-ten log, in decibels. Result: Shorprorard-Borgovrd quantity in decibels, 18.0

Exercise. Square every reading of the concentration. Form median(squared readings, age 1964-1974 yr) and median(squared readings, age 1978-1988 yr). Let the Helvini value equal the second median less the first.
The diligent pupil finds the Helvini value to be 45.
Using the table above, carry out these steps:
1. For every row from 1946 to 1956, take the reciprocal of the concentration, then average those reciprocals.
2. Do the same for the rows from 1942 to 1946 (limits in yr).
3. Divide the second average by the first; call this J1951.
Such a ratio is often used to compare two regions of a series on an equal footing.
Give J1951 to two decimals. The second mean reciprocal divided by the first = 1.01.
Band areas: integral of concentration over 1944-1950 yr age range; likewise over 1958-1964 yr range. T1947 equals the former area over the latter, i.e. 1.02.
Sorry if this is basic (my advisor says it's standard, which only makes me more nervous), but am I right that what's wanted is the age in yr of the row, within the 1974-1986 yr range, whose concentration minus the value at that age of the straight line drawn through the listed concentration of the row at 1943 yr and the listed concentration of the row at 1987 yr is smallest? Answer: 1975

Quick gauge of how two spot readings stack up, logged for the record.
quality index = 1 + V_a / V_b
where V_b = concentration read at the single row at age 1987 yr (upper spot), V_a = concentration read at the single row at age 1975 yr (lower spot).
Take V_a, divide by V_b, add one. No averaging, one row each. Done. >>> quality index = 1.85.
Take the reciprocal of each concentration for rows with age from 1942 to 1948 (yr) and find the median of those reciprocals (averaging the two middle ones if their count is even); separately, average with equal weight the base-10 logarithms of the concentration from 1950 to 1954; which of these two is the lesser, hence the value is 0.0667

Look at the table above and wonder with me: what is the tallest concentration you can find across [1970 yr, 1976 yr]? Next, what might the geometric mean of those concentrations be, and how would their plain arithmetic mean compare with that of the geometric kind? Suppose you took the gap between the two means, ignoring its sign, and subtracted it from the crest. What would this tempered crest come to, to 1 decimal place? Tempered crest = 15.4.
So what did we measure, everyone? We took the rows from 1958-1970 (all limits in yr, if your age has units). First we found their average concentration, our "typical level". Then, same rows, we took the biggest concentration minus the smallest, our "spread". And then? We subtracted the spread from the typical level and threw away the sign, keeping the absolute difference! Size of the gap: 13.9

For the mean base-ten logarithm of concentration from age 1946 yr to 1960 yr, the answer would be 1.17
